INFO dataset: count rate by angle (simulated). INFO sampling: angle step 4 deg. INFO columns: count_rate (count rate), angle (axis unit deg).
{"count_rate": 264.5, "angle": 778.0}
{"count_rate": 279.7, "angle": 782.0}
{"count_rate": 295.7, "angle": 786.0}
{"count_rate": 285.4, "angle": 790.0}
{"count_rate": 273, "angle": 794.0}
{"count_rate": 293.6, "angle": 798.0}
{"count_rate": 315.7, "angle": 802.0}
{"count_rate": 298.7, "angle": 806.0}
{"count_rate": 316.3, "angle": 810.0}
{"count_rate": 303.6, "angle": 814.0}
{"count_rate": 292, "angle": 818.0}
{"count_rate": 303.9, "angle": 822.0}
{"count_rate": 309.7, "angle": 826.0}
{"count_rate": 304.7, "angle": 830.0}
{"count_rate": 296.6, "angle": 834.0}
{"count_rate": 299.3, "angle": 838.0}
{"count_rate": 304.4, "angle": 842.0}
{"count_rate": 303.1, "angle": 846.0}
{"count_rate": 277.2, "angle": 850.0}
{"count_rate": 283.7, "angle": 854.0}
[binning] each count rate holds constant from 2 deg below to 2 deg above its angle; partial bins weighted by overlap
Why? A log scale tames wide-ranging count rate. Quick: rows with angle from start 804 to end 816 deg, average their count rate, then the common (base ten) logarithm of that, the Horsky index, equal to 2.49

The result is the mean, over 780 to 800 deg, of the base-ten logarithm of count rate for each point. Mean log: 2.46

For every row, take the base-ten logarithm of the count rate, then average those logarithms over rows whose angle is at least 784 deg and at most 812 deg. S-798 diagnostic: 2.47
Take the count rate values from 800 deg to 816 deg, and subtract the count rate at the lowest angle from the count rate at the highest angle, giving -12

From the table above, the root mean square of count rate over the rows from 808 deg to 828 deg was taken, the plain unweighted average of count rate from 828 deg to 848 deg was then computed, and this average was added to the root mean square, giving 607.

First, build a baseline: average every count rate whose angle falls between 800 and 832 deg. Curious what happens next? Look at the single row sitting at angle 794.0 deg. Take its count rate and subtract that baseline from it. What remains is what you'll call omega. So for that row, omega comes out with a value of -33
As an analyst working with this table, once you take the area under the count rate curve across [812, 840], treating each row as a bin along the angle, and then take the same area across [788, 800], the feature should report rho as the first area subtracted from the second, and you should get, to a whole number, -5031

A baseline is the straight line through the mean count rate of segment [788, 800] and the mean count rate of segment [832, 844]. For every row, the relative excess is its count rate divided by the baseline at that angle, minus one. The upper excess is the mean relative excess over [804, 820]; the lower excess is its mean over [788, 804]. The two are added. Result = 0.07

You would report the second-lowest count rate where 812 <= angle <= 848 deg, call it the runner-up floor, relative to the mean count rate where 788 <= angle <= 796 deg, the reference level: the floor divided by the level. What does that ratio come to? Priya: 1.06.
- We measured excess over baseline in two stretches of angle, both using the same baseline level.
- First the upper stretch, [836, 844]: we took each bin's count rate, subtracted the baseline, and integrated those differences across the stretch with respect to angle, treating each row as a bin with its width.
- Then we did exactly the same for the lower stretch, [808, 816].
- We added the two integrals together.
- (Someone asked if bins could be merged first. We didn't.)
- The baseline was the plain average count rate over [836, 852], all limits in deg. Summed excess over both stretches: 158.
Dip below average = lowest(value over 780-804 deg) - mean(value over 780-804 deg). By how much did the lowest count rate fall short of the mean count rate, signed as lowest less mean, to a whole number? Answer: -18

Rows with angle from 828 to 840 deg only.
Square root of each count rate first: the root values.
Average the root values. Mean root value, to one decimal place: 17.3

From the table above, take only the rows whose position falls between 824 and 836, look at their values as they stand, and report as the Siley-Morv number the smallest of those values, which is 296.6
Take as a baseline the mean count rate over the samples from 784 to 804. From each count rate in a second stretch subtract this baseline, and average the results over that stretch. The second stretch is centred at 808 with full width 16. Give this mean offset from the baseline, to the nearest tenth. 15.9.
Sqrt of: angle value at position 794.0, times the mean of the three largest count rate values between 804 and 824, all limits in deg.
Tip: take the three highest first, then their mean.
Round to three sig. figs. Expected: 290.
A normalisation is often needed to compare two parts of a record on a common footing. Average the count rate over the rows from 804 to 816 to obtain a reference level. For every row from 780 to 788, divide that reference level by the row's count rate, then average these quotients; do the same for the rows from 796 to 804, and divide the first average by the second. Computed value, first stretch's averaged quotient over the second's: 1.06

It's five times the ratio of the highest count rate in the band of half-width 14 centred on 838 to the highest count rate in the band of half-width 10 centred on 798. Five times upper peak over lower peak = 4.90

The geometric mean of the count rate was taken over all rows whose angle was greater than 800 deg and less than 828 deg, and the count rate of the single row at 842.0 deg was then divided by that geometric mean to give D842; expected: 1.00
